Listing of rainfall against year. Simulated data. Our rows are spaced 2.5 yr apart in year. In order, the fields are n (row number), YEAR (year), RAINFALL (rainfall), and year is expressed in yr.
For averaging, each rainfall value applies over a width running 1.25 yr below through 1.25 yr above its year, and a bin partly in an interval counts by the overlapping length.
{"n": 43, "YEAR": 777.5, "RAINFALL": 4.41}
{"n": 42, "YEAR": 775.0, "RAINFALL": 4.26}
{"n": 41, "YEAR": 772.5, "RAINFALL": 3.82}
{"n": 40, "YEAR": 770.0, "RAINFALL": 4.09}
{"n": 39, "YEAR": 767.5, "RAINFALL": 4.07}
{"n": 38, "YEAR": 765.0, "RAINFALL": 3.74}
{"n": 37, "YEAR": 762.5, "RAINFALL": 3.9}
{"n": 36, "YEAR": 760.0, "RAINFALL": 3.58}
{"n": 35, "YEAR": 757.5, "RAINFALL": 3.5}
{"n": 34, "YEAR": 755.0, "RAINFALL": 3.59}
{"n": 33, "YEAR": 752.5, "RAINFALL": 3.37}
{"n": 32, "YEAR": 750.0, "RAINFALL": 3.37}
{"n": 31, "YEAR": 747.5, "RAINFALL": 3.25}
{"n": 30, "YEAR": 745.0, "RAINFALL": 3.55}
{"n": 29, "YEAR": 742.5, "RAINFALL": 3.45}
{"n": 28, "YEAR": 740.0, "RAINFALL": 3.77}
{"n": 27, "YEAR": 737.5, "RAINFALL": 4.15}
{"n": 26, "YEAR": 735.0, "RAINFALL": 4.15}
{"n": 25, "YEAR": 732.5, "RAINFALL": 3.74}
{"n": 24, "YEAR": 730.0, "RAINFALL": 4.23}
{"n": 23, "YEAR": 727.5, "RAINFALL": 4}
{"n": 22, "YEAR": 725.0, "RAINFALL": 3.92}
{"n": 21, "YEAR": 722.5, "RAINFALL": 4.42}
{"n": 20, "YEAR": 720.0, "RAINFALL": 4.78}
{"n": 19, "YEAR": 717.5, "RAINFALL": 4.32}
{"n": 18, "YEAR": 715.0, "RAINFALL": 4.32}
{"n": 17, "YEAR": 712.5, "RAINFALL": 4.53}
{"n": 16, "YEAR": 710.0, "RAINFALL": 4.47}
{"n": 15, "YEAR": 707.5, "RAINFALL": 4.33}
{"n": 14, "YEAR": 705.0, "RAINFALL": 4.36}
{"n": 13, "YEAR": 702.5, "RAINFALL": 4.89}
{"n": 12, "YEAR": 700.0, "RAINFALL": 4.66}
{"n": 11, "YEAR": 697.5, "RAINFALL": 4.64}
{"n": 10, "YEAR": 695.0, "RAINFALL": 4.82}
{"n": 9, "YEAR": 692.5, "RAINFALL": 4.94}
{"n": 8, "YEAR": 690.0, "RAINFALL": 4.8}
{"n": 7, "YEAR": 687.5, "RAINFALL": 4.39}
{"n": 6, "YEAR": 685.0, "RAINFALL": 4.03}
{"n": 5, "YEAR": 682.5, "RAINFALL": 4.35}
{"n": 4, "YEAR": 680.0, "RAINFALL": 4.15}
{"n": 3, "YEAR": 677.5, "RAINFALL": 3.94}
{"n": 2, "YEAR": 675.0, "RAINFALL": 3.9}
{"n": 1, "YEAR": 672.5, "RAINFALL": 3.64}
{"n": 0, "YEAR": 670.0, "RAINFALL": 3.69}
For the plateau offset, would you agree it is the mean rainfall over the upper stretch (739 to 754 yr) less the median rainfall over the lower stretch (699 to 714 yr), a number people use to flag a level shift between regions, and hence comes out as -1.0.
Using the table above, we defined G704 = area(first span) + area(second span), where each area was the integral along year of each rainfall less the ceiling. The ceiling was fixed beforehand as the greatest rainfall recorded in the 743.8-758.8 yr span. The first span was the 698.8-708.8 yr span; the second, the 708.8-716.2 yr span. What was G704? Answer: 16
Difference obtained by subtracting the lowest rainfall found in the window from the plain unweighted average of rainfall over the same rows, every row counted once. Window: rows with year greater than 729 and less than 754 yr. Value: 0.45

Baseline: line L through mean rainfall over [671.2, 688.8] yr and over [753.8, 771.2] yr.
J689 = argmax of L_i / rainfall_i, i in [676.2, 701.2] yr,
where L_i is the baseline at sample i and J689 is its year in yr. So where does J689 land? 677.5 yr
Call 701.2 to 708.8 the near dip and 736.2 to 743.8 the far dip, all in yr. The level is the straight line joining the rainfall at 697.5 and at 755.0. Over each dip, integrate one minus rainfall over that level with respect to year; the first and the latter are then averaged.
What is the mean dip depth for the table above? 0.06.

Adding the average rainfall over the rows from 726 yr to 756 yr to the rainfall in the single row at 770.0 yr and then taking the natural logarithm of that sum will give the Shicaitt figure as 2.06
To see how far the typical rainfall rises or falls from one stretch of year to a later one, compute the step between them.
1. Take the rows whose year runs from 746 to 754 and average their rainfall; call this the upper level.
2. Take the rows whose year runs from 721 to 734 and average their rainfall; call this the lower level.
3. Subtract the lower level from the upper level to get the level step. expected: -0.73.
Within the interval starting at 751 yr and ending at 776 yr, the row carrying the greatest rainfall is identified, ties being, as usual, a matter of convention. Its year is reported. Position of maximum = 775.0 yr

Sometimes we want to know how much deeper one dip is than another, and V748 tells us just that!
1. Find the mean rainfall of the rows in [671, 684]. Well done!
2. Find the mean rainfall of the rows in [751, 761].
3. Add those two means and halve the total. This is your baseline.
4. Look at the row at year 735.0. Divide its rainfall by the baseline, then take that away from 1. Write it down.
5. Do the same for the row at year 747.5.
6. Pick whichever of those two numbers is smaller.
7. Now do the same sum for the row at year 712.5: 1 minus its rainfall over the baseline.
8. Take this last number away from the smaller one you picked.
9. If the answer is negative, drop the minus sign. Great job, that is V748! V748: 0.101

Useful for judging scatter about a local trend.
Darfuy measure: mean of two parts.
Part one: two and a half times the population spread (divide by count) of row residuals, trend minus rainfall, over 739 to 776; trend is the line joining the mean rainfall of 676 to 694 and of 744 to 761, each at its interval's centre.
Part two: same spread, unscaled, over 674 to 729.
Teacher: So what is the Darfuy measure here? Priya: 0.71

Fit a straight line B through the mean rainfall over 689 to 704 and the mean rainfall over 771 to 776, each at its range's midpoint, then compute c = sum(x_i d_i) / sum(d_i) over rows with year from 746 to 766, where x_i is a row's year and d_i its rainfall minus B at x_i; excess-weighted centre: 754.2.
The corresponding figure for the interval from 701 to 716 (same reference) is 710.3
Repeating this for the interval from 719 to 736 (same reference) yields 730.1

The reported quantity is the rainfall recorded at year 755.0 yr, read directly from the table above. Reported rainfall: 3.59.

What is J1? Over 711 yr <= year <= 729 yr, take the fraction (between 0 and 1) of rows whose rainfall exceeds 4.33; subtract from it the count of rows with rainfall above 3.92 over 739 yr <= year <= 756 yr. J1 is 0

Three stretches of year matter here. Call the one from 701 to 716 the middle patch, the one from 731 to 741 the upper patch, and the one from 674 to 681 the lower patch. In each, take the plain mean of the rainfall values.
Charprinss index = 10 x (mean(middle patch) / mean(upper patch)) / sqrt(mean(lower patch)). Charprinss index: 5.7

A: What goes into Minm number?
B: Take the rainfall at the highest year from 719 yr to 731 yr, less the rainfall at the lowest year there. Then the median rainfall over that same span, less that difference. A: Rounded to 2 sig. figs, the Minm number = 4.8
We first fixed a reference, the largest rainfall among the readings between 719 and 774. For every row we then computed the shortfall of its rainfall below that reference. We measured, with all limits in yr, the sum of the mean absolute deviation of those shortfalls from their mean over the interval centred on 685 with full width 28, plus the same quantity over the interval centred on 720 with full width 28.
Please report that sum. 0.58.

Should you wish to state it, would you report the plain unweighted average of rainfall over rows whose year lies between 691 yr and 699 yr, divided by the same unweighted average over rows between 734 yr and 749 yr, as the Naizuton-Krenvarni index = 1.29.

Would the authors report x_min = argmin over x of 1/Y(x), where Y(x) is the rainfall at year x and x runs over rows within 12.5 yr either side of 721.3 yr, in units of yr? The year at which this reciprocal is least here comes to 720.0 yr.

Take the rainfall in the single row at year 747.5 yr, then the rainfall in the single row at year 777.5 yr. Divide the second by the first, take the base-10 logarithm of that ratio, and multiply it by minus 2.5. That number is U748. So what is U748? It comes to -0.3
